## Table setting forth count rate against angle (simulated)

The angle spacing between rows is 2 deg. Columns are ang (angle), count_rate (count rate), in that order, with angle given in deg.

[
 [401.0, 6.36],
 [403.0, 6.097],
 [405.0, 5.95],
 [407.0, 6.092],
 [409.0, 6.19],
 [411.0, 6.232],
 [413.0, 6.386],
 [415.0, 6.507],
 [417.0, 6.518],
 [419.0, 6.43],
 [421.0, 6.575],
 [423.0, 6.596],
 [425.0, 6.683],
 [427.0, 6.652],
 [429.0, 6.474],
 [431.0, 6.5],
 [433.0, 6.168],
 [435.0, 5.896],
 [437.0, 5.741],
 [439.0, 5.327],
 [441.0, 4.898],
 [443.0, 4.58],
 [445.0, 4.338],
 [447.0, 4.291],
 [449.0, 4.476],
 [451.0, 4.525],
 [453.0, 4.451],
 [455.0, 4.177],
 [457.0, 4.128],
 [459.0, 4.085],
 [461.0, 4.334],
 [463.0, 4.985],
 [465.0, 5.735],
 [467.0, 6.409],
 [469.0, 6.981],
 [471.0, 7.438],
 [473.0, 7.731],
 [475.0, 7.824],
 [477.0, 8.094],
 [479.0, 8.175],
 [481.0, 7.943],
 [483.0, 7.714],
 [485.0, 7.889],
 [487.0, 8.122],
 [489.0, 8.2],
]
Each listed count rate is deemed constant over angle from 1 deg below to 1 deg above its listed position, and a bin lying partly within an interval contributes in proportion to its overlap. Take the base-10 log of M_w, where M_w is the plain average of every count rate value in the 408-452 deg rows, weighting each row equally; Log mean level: 0.765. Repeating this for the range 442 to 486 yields 0.773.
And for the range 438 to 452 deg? 0.666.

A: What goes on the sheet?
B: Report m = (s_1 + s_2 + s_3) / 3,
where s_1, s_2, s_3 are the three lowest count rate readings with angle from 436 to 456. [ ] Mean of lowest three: 4.3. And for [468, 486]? 7.4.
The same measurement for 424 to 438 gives 5.9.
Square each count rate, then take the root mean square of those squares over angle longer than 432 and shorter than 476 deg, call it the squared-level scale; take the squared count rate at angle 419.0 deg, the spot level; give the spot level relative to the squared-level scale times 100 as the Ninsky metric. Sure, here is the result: 123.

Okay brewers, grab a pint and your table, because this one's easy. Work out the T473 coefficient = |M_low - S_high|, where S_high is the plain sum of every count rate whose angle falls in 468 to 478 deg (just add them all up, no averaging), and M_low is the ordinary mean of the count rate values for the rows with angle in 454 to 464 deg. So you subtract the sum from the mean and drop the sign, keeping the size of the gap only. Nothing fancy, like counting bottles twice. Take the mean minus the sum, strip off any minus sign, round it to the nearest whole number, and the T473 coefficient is 34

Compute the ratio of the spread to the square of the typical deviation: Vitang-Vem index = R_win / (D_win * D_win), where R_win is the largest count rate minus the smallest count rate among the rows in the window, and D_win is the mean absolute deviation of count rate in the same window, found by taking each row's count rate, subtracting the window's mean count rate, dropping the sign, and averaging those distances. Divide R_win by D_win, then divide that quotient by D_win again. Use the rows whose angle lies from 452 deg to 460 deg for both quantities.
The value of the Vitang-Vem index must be 25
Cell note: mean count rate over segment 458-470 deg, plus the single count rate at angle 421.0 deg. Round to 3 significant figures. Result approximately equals 12.0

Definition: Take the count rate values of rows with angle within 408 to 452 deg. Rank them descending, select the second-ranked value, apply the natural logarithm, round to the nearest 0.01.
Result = 1.89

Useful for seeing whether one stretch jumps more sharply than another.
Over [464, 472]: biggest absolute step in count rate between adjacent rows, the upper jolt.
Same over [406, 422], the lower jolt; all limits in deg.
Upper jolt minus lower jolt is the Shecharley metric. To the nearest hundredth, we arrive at 0.52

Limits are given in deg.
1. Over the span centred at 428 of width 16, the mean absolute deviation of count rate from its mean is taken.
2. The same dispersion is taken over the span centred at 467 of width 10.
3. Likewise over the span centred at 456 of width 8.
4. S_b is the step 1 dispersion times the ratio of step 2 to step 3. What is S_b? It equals 1.3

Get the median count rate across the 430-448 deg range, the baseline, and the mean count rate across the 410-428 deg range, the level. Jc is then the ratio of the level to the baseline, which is 1.22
